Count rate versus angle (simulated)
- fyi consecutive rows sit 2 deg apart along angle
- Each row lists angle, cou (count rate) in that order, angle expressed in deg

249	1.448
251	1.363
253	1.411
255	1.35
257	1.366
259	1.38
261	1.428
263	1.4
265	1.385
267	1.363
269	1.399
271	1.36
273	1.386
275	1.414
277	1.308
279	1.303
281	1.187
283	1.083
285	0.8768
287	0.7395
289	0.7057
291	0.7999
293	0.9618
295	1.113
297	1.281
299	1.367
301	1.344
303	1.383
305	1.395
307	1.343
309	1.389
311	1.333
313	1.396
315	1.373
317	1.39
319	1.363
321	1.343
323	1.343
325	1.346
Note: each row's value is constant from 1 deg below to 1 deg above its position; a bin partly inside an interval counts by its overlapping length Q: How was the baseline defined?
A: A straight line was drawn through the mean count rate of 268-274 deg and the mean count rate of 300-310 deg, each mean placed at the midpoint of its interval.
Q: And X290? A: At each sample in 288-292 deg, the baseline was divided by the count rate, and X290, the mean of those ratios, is 1.83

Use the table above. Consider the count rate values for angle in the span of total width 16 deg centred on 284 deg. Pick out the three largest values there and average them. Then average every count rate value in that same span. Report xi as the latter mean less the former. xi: -0.266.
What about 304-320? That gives -0.021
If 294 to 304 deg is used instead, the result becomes -0.067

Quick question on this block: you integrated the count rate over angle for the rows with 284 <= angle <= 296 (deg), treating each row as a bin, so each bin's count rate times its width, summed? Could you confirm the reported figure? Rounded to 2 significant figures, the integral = 10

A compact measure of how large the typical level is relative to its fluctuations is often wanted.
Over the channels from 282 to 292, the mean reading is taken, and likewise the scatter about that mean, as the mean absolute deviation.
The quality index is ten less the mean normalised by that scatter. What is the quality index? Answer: 2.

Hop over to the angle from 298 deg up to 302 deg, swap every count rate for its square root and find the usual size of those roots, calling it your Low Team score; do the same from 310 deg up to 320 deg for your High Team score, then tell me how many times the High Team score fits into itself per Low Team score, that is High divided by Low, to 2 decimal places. 1.01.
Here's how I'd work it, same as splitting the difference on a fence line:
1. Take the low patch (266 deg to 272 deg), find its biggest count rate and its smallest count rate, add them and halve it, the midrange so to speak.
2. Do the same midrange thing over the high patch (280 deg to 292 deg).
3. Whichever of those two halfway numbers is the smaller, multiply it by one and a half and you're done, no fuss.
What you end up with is 1.42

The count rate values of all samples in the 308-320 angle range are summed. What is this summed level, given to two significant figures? 8.2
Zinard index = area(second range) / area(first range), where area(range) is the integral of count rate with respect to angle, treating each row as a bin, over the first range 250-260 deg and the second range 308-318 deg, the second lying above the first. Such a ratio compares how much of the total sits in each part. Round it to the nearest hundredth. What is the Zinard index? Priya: 1.00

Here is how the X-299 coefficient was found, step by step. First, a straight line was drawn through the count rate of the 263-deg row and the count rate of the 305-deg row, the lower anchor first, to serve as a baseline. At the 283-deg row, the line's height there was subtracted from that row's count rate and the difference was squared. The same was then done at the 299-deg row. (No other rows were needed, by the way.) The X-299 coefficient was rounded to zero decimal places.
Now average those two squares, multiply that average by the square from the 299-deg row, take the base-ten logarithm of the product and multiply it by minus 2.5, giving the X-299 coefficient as 11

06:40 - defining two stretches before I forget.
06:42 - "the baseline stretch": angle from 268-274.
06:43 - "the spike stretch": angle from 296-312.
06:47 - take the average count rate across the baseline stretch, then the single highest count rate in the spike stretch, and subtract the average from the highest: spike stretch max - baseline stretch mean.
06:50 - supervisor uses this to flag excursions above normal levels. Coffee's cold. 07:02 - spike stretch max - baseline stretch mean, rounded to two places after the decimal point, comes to 0.01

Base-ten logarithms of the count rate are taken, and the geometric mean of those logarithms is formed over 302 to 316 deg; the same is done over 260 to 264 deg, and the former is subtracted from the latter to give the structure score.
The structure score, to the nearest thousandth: 0.013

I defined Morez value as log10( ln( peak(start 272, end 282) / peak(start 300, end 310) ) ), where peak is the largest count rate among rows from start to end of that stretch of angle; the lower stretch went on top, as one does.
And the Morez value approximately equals -1.87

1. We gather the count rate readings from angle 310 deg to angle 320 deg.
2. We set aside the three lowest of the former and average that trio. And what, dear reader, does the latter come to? 1.36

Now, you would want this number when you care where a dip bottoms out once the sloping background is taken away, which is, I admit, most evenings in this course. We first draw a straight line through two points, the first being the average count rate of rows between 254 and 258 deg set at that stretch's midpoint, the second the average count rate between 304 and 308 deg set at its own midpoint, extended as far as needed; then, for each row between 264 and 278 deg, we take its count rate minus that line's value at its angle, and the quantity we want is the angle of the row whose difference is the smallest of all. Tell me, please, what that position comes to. 277 deg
